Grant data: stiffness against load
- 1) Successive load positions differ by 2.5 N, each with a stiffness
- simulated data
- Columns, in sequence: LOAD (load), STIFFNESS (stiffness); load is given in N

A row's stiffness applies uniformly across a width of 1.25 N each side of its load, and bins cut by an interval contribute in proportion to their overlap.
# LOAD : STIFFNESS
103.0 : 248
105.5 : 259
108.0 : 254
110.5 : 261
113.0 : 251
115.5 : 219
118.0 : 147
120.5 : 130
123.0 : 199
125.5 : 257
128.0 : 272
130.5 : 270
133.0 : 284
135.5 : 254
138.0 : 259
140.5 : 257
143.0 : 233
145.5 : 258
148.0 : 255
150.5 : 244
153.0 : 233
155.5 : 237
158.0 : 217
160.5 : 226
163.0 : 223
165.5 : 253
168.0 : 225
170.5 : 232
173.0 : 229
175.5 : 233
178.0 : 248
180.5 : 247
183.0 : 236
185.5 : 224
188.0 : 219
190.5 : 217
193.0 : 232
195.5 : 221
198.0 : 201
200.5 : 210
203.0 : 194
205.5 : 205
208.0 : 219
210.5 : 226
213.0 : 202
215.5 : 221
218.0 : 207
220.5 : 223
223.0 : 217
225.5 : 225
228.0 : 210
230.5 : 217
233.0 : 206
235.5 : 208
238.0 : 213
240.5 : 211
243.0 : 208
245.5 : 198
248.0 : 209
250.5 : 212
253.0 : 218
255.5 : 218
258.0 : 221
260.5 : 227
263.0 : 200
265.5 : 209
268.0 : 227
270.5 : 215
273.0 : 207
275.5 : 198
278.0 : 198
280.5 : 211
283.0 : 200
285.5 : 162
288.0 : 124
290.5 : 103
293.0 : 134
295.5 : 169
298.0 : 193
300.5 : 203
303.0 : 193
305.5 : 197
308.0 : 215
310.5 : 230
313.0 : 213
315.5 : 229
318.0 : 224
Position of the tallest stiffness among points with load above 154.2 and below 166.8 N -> 165.5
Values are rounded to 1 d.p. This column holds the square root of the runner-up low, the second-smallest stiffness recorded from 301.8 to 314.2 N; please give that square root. 14.0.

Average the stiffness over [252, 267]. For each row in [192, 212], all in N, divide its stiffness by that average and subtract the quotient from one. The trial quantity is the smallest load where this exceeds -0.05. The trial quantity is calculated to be 195.5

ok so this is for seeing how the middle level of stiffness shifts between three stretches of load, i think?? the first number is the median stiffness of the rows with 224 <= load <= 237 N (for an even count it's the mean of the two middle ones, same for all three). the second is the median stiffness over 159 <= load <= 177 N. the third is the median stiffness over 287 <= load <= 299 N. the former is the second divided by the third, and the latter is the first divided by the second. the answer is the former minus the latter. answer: 0.79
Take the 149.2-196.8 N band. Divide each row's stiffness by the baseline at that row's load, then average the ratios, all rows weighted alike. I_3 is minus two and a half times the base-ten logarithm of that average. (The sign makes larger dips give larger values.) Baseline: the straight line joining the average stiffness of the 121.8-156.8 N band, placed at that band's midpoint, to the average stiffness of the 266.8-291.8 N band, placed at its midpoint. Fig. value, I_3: 0.016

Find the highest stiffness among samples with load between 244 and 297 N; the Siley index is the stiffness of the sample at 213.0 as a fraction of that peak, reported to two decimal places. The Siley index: 0.89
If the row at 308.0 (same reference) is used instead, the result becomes 0.95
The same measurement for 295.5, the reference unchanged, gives 0.74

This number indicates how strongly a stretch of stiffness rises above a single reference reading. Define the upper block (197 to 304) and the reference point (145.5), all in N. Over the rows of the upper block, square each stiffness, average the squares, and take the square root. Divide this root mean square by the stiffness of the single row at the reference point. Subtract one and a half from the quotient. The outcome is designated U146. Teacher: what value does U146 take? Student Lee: -0.71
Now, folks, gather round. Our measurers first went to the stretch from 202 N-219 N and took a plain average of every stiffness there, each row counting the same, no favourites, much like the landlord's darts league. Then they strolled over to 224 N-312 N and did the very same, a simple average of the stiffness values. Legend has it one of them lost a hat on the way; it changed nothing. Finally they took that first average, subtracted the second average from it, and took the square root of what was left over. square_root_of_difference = 3.3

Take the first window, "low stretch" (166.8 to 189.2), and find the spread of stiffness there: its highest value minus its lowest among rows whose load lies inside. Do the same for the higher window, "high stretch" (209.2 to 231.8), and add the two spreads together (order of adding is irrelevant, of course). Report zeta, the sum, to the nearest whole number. 53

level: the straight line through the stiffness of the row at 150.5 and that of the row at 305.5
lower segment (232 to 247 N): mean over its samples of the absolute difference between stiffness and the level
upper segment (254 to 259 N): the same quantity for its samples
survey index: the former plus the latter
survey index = 17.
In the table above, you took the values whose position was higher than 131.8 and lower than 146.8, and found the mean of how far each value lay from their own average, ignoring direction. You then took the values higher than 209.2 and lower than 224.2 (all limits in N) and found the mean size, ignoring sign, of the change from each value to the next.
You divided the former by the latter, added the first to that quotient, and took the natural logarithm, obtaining 2.31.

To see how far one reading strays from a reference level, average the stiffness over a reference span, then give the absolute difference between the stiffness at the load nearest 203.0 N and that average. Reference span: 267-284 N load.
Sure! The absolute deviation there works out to 14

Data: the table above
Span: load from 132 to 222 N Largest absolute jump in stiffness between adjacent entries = 30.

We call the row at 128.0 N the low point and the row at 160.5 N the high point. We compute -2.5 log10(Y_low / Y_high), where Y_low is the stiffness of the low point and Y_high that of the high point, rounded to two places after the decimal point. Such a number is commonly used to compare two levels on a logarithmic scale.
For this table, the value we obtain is -0.20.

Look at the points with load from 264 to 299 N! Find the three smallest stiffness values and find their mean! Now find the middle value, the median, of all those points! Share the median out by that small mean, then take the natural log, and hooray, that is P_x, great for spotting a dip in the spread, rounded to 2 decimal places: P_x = 0.50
